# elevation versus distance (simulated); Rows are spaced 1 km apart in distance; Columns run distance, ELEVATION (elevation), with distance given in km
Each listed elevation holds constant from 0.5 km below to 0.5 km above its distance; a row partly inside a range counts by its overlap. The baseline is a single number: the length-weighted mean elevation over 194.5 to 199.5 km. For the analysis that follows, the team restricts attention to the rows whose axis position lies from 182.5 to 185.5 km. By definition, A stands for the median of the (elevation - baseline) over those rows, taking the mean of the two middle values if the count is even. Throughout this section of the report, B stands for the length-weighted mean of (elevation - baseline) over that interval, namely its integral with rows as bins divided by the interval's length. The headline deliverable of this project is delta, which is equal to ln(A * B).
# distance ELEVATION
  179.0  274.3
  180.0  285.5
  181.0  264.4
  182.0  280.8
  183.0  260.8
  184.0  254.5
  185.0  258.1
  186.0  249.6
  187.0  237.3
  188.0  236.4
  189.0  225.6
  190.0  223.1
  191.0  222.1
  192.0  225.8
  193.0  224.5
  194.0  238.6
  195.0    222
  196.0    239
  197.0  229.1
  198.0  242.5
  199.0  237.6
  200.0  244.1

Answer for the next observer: 6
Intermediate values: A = 24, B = 24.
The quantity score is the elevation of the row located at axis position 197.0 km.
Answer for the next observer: 229.1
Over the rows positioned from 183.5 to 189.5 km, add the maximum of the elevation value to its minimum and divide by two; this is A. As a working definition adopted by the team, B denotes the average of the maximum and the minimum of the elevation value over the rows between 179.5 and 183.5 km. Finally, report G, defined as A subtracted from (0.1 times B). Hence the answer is -215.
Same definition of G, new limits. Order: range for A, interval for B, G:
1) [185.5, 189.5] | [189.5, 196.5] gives -215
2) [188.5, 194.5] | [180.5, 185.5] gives -204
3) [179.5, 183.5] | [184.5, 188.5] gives -248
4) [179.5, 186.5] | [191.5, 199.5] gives -244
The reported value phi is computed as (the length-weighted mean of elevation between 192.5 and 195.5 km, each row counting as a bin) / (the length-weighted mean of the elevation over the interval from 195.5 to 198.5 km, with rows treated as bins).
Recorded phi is 0.96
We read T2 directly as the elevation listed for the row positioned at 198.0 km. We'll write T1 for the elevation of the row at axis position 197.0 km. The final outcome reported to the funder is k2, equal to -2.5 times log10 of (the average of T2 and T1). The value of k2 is -5.93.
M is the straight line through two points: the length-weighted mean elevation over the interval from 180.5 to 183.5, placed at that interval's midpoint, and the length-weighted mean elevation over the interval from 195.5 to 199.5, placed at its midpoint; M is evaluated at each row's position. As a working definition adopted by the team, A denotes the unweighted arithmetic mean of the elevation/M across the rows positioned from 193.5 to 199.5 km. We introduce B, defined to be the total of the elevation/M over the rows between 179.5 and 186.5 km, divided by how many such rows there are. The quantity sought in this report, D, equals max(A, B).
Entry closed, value 0.993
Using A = 0.98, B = 0.99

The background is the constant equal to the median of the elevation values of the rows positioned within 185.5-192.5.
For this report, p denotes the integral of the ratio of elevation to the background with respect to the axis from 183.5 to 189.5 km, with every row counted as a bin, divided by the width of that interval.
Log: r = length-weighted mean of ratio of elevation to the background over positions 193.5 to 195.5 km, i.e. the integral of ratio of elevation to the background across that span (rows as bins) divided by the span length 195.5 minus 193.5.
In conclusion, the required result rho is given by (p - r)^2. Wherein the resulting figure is 0.003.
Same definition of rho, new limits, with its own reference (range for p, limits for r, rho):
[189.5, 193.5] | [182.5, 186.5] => 0.020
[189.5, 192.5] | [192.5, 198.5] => 0.002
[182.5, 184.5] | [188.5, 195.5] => 0.020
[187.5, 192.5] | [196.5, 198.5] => 0.002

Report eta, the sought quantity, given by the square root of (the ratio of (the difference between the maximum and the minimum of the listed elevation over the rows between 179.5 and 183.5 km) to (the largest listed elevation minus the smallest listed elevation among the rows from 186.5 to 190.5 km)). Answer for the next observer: 1.3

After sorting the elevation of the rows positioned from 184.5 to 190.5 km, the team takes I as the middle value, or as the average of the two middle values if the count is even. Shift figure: 237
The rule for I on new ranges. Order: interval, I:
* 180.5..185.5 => 261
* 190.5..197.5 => 226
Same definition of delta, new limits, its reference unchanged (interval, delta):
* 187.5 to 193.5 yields 4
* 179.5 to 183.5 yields 7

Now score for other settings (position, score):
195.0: 222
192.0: 225.8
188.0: 236.4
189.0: 225.6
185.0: 258.1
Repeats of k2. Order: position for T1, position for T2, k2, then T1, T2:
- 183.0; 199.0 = -5.99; 260.8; 237.6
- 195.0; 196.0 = -5.91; 222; 239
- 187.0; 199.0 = -5.94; 237.3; 237.6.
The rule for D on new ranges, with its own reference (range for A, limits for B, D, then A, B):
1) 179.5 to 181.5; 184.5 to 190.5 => 1.012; 1.01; 0.93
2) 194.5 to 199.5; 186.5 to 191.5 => 0.983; 0.98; 0.90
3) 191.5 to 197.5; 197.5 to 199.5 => 1.021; 0.95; 1.02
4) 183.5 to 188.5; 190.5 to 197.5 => 0.949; 0.95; 0.94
